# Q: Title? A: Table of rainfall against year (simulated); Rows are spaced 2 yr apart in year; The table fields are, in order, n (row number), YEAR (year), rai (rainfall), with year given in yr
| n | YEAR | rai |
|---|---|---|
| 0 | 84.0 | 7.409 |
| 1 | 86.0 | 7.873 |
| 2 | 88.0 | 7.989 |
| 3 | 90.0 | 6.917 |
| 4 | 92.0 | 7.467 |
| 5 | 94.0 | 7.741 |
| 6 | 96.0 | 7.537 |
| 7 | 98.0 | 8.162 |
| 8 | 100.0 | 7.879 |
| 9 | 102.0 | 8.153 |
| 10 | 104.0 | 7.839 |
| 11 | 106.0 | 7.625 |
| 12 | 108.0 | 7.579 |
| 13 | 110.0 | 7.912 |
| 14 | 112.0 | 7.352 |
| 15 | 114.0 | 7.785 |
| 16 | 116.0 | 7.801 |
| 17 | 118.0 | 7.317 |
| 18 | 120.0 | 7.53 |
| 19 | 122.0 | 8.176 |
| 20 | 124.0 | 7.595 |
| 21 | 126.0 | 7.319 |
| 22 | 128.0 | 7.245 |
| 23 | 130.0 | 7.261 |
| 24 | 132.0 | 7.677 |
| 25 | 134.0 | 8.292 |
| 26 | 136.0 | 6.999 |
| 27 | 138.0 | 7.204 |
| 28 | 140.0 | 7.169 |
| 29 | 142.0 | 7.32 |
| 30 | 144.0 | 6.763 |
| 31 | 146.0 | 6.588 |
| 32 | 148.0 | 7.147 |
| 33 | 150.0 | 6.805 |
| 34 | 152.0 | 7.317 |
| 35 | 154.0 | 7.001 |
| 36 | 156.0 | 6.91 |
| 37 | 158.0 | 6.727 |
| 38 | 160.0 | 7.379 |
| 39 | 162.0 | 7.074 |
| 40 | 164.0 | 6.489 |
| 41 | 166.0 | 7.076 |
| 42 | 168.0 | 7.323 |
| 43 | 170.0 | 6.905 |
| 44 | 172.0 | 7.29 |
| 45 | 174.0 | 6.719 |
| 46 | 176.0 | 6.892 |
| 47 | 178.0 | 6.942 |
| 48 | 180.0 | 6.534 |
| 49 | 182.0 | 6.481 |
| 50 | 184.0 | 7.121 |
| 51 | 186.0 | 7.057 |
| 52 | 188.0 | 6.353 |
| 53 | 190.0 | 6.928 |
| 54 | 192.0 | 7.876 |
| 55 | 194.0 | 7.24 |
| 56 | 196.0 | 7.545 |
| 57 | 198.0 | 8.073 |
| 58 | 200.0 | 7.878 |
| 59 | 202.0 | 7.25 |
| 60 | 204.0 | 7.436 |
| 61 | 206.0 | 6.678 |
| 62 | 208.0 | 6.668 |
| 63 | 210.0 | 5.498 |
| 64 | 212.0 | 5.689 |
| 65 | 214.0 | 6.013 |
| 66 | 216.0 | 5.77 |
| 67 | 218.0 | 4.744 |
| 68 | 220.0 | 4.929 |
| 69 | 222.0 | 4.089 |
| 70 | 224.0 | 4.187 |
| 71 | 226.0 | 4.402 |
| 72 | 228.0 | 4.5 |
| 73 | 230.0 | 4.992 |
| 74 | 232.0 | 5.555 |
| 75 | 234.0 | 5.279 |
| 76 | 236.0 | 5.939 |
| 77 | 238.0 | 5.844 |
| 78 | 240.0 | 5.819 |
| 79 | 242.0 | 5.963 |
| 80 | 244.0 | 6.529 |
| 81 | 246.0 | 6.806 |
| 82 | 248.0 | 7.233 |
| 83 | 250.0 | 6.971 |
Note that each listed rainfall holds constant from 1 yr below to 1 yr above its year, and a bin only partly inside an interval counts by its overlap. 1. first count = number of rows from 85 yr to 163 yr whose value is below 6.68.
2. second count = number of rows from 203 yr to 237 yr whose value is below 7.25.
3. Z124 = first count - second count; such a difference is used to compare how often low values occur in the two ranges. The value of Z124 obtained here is -15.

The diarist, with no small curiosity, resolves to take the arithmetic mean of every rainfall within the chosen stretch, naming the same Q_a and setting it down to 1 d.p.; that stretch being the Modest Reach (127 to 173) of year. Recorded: 7.1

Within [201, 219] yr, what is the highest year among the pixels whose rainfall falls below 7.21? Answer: 218.0 yr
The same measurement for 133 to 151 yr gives 150.0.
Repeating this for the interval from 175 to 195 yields 190.0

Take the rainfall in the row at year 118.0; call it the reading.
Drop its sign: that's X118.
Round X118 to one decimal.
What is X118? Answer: 7.3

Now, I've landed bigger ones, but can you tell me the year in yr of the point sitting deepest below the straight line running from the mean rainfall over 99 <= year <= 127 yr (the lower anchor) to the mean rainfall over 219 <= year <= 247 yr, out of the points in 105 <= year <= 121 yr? 112.0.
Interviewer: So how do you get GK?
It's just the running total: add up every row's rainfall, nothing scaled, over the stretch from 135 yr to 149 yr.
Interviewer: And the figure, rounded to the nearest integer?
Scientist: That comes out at 49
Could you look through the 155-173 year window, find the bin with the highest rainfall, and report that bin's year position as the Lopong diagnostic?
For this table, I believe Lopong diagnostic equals 160.0 yr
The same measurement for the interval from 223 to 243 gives 242.0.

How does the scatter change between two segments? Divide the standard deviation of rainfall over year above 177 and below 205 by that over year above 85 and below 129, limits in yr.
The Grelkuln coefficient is 1.6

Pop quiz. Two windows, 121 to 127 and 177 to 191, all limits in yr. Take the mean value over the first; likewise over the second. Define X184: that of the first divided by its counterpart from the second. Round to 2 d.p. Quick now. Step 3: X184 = 1.14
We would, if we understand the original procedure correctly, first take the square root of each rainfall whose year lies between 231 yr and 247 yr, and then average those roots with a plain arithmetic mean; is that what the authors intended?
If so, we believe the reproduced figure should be 2.44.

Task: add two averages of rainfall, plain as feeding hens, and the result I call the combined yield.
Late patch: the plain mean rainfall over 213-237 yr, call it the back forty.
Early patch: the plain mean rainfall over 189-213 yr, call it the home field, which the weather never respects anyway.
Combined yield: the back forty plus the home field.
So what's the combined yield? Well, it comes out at 12.1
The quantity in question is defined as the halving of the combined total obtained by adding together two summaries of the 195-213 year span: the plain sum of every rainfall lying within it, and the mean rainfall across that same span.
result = 35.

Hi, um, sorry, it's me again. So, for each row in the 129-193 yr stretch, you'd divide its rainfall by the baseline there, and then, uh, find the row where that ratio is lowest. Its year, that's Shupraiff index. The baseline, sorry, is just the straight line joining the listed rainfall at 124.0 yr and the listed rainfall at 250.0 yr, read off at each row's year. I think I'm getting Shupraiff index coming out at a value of 188.0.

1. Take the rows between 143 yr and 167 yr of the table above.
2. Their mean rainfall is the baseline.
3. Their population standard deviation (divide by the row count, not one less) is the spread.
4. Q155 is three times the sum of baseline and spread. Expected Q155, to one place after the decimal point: 21.6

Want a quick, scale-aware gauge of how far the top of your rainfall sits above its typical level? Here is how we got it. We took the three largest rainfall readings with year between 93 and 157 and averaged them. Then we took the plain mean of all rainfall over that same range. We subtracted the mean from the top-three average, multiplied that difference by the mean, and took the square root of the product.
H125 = 2.4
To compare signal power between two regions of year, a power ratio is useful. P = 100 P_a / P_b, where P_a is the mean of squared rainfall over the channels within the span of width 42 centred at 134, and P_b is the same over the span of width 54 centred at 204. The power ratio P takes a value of 134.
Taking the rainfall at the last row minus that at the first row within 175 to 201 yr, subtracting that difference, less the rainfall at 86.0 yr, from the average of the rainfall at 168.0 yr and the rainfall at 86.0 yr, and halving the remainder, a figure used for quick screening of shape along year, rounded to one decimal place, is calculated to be 7.2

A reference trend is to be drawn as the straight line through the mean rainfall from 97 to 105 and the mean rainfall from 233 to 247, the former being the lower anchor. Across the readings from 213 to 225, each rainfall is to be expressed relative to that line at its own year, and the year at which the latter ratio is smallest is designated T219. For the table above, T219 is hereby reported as 222.0 yr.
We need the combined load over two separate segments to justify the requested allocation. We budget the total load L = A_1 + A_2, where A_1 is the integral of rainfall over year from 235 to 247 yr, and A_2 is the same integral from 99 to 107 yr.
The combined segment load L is 137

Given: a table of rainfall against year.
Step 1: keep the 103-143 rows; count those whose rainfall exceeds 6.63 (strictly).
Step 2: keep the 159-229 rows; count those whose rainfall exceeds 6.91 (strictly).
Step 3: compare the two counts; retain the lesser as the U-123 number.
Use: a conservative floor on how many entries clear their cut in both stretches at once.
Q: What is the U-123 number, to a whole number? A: 16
